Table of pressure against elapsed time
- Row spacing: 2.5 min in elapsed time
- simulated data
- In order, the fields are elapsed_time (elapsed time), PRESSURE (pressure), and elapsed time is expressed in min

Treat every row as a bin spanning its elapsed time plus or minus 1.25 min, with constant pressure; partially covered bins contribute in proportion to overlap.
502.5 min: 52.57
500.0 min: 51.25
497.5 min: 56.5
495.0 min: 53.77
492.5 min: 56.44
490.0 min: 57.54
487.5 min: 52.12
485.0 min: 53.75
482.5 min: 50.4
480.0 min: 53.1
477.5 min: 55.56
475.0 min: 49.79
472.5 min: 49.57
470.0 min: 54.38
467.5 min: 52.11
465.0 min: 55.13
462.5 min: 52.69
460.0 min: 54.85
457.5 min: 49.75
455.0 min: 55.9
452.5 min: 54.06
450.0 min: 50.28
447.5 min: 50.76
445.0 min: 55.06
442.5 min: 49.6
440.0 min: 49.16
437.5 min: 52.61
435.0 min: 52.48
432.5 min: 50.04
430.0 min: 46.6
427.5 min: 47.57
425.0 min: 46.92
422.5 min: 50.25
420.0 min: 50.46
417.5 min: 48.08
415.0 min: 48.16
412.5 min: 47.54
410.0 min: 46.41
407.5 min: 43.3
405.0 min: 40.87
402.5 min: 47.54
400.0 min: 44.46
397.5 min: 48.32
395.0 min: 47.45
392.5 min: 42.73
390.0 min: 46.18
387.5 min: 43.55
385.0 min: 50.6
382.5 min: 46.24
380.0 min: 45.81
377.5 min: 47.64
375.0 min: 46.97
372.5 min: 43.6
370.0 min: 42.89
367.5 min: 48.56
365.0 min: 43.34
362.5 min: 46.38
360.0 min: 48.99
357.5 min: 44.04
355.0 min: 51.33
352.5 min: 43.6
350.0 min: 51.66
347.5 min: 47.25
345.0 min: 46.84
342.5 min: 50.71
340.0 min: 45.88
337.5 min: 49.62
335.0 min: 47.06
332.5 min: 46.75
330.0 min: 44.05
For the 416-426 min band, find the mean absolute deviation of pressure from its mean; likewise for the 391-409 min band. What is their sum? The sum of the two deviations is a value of 3.8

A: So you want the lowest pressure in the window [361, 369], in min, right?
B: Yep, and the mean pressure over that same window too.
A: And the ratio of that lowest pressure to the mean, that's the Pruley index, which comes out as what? 0.94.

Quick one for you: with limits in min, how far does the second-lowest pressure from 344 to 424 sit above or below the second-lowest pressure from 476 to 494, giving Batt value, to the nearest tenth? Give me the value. -9.4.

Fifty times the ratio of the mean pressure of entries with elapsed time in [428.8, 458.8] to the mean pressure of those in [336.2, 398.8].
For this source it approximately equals 54.9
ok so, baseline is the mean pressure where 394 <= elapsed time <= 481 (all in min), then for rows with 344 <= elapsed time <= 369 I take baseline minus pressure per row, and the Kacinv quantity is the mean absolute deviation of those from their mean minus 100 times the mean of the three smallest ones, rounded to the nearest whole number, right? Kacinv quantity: 66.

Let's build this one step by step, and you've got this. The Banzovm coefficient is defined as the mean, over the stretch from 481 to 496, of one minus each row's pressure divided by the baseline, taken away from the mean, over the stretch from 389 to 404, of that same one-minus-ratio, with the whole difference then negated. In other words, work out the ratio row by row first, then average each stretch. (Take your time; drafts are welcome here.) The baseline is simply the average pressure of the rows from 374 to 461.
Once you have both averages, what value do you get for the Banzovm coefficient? -0.16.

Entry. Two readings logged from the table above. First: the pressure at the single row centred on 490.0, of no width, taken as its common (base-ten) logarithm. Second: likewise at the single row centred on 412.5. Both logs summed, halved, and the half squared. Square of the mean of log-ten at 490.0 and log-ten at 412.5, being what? 2.95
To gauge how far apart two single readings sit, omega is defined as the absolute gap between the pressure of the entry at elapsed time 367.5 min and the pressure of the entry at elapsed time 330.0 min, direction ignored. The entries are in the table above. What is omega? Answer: 4.5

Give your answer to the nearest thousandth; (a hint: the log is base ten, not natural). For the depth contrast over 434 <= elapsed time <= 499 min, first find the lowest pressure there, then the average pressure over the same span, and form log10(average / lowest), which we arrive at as 0.032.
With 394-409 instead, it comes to 0.045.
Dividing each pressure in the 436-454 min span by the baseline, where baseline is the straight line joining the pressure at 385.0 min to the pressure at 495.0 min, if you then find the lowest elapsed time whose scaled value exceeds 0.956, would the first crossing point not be 437.5 min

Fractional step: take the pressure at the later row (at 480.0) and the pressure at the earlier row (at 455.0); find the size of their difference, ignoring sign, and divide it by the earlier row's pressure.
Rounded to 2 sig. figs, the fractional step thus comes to 0.050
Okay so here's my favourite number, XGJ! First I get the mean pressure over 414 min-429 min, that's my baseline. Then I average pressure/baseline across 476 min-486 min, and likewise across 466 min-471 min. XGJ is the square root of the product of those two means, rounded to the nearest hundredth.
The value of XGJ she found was 1.10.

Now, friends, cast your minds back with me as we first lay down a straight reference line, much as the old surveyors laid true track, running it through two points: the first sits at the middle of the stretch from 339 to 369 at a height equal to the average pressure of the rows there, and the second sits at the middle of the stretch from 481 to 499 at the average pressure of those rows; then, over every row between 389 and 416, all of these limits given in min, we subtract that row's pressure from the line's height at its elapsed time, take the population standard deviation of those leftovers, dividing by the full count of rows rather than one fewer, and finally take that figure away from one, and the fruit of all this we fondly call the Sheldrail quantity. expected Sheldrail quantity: -1.37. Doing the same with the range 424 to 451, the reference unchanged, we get -1.25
